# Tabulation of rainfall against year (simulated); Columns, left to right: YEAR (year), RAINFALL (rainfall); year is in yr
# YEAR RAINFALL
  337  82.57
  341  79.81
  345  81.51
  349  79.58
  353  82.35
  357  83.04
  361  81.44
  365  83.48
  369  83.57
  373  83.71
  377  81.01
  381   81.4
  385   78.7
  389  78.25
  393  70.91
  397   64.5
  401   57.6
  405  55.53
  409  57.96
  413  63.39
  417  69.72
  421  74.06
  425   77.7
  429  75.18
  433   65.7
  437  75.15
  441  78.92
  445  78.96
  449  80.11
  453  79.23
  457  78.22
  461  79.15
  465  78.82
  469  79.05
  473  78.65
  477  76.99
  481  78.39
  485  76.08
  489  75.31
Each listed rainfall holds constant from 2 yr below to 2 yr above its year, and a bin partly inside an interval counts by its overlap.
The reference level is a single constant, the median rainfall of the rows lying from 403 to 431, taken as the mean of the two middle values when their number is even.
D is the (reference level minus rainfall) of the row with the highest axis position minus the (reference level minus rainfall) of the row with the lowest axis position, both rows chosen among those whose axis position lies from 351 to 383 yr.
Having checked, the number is 1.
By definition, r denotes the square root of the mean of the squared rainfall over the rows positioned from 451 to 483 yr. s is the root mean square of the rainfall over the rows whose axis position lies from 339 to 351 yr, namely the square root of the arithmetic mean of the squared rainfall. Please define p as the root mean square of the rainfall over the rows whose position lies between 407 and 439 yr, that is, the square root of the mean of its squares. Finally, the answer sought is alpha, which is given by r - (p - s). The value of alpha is 88.7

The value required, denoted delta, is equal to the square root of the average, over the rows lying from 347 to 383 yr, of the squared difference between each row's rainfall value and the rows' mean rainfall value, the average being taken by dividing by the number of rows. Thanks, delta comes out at 1.3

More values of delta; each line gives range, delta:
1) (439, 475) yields 0.5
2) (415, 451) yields 4.5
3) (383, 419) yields 8.2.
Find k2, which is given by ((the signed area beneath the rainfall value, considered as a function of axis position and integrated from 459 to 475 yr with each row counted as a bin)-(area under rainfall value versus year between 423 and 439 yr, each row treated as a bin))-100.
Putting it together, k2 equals -12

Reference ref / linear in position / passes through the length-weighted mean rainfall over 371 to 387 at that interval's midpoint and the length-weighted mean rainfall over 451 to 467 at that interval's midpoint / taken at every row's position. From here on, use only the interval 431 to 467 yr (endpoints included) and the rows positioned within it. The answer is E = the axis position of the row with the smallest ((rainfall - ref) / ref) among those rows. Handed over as 433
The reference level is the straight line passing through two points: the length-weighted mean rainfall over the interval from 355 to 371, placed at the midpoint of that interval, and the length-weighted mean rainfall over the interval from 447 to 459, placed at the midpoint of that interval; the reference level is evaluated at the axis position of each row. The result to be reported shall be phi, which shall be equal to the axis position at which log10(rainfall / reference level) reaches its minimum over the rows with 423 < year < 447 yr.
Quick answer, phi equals 433 yr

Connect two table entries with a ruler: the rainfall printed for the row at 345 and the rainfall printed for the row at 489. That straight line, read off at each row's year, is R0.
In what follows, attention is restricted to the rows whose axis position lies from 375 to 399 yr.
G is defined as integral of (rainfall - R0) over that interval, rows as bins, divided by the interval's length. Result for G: -3.9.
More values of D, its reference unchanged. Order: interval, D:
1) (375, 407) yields 25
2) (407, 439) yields -17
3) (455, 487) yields 2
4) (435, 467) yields -4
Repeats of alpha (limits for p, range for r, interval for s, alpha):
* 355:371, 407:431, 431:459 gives 63.9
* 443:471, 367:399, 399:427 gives 64.6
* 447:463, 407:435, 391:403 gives 54.8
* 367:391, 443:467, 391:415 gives 59.8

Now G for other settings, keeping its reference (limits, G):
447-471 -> 2.5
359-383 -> 2.0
